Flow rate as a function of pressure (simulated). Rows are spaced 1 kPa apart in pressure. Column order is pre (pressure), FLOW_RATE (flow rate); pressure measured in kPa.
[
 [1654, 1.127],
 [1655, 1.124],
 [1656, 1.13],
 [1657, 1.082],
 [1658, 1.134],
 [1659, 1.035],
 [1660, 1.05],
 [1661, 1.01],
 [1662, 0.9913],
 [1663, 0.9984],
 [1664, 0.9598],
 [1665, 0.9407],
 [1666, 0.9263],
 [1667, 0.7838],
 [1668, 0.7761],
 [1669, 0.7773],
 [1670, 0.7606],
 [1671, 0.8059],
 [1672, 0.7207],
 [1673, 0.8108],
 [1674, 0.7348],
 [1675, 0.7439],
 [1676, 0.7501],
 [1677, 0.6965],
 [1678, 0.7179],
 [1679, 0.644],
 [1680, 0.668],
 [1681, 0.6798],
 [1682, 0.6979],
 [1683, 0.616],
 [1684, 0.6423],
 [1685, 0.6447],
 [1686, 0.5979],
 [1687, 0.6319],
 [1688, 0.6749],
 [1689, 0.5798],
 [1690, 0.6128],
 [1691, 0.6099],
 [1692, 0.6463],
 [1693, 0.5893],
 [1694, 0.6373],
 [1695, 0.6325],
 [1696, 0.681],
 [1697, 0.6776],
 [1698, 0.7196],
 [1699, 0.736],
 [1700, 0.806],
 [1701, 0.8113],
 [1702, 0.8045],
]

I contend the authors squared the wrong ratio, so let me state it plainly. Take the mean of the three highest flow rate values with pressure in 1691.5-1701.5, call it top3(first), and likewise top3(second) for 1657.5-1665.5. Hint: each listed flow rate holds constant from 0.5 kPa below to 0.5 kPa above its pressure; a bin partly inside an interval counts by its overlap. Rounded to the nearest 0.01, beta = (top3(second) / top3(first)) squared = 1.87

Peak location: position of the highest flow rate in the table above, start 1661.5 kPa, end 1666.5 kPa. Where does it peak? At 1663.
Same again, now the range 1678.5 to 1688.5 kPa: 1682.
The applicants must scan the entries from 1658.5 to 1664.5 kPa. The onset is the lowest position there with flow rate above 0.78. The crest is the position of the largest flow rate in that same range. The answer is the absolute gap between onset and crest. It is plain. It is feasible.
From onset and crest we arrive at 1 kPa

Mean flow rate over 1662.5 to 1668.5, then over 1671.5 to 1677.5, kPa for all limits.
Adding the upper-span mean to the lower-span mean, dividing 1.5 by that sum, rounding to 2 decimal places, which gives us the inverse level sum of 0.91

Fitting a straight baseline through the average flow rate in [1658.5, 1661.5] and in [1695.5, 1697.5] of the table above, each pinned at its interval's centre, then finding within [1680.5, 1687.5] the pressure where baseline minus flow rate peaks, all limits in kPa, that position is 1683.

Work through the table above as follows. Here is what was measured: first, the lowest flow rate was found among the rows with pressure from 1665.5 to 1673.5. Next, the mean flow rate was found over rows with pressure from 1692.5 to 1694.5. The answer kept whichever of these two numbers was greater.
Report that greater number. 0.72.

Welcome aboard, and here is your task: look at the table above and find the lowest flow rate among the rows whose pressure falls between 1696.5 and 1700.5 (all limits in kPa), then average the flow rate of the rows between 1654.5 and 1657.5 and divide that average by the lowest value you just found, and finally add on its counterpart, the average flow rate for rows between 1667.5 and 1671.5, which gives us 2.42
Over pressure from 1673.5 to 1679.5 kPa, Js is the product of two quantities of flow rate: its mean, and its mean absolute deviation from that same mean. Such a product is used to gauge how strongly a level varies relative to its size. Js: 0.021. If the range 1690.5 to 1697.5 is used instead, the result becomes 0.016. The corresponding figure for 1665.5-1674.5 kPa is 0.031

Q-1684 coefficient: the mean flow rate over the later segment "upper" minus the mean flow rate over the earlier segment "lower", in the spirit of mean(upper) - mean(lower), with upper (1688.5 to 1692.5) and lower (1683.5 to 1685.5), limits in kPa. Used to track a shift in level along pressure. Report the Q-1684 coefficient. -0.031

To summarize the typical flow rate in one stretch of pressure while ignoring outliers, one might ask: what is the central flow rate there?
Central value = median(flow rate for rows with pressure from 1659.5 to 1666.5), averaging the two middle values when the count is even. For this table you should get 0.99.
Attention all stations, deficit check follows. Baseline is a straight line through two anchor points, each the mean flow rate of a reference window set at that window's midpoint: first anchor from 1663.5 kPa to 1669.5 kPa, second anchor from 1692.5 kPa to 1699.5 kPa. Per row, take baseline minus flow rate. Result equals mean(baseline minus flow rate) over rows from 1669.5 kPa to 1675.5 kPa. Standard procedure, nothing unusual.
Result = 0.059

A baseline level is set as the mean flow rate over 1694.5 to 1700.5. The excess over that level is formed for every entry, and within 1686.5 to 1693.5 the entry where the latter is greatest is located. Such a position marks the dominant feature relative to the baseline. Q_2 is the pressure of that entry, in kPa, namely 1688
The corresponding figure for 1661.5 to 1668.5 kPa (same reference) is 1663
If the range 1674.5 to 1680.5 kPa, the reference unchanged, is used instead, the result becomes 1676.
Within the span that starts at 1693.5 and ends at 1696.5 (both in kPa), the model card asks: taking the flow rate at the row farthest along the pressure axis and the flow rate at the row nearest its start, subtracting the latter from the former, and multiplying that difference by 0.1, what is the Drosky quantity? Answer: 0.004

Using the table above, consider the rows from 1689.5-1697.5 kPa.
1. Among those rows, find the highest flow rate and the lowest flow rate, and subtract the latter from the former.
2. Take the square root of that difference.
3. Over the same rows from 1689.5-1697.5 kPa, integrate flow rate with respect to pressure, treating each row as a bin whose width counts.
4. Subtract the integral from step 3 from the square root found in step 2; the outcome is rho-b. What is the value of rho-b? -4.8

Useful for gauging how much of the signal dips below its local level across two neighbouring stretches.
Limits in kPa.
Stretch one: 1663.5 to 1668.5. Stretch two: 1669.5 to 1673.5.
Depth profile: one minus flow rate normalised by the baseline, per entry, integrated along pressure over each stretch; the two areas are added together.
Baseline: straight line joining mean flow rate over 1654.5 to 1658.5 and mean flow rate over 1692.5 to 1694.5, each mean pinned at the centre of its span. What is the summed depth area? 1.17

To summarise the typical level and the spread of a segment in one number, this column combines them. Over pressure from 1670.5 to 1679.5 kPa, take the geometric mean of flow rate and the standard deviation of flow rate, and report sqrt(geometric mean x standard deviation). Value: 0.19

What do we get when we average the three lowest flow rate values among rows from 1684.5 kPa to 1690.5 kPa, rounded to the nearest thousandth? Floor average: 0.597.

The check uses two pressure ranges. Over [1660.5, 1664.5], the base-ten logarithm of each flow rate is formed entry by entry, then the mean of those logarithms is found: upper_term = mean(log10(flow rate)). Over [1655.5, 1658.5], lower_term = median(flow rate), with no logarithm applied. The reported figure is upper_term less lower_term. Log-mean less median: -1.13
